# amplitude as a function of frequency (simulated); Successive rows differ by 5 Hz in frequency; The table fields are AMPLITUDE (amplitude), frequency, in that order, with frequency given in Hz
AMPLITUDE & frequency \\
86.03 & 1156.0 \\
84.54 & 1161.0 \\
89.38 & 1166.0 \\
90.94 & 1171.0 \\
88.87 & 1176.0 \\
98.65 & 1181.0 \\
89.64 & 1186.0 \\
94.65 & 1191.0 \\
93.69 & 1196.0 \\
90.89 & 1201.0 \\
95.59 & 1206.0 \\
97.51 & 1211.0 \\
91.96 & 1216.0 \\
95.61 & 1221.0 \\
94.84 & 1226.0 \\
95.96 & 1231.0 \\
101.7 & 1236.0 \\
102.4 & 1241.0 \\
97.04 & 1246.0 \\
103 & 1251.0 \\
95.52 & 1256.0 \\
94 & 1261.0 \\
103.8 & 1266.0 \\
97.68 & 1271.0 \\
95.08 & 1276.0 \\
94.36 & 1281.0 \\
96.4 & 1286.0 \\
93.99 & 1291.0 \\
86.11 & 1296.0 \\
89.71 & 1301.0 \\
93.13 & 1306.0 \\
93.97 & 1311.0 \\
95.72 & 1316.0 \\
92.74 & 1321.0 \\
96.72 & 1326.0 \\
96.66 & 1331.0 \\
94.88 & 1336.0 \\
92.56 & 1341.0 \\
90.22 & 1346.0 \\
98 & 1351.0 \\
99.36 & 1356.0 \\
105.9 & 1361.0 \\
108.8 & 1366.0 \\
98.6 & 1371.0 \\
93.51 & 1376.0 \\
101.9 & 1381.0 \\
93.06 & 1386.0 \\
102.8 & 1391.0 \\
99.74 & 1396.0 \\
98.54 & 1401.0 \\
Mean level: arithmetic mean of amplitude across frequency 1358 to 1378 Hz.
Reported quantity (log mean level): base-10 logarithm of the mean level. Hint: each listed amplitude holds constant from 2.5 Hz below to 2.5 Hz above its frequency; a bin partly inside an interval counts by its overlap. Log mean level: 2.01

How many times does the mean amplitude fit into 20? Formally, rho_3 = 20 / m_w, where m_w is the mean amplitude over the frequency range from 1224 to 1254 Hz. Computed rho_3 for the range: 0.202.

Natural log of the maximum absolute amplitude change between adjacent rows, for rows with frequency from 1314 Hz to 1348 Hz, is 1.4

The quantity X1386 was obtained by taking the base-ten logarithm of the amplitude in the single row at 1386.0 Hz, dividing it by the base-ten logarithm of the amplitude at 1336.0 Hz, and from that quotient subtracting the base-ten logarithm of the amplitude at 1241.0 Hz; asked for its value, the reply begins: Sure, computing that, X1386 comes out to -1.01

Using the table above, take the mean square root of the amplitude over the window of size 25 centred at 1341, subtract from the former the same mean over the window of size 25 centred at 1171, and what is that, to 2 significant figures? 0.21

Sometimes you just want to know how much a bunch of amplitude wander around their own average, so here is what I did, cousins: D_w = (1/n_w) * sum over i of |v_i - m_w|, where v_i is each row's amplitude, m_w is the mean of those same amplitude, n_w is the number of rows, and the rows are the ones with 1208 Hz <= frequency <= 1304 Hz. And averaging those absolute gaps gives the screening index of 3.2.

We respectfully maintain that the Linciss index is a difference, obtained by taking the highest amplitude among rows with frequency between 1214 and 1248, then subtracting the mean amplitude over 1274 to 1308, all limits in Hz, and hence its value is 10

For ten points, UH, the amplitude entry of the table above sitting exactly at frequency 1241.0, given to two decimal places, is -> 102.40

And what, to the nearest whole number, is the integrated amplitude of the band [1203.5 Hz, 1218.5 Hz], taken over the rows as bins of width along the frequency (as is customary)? 1425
